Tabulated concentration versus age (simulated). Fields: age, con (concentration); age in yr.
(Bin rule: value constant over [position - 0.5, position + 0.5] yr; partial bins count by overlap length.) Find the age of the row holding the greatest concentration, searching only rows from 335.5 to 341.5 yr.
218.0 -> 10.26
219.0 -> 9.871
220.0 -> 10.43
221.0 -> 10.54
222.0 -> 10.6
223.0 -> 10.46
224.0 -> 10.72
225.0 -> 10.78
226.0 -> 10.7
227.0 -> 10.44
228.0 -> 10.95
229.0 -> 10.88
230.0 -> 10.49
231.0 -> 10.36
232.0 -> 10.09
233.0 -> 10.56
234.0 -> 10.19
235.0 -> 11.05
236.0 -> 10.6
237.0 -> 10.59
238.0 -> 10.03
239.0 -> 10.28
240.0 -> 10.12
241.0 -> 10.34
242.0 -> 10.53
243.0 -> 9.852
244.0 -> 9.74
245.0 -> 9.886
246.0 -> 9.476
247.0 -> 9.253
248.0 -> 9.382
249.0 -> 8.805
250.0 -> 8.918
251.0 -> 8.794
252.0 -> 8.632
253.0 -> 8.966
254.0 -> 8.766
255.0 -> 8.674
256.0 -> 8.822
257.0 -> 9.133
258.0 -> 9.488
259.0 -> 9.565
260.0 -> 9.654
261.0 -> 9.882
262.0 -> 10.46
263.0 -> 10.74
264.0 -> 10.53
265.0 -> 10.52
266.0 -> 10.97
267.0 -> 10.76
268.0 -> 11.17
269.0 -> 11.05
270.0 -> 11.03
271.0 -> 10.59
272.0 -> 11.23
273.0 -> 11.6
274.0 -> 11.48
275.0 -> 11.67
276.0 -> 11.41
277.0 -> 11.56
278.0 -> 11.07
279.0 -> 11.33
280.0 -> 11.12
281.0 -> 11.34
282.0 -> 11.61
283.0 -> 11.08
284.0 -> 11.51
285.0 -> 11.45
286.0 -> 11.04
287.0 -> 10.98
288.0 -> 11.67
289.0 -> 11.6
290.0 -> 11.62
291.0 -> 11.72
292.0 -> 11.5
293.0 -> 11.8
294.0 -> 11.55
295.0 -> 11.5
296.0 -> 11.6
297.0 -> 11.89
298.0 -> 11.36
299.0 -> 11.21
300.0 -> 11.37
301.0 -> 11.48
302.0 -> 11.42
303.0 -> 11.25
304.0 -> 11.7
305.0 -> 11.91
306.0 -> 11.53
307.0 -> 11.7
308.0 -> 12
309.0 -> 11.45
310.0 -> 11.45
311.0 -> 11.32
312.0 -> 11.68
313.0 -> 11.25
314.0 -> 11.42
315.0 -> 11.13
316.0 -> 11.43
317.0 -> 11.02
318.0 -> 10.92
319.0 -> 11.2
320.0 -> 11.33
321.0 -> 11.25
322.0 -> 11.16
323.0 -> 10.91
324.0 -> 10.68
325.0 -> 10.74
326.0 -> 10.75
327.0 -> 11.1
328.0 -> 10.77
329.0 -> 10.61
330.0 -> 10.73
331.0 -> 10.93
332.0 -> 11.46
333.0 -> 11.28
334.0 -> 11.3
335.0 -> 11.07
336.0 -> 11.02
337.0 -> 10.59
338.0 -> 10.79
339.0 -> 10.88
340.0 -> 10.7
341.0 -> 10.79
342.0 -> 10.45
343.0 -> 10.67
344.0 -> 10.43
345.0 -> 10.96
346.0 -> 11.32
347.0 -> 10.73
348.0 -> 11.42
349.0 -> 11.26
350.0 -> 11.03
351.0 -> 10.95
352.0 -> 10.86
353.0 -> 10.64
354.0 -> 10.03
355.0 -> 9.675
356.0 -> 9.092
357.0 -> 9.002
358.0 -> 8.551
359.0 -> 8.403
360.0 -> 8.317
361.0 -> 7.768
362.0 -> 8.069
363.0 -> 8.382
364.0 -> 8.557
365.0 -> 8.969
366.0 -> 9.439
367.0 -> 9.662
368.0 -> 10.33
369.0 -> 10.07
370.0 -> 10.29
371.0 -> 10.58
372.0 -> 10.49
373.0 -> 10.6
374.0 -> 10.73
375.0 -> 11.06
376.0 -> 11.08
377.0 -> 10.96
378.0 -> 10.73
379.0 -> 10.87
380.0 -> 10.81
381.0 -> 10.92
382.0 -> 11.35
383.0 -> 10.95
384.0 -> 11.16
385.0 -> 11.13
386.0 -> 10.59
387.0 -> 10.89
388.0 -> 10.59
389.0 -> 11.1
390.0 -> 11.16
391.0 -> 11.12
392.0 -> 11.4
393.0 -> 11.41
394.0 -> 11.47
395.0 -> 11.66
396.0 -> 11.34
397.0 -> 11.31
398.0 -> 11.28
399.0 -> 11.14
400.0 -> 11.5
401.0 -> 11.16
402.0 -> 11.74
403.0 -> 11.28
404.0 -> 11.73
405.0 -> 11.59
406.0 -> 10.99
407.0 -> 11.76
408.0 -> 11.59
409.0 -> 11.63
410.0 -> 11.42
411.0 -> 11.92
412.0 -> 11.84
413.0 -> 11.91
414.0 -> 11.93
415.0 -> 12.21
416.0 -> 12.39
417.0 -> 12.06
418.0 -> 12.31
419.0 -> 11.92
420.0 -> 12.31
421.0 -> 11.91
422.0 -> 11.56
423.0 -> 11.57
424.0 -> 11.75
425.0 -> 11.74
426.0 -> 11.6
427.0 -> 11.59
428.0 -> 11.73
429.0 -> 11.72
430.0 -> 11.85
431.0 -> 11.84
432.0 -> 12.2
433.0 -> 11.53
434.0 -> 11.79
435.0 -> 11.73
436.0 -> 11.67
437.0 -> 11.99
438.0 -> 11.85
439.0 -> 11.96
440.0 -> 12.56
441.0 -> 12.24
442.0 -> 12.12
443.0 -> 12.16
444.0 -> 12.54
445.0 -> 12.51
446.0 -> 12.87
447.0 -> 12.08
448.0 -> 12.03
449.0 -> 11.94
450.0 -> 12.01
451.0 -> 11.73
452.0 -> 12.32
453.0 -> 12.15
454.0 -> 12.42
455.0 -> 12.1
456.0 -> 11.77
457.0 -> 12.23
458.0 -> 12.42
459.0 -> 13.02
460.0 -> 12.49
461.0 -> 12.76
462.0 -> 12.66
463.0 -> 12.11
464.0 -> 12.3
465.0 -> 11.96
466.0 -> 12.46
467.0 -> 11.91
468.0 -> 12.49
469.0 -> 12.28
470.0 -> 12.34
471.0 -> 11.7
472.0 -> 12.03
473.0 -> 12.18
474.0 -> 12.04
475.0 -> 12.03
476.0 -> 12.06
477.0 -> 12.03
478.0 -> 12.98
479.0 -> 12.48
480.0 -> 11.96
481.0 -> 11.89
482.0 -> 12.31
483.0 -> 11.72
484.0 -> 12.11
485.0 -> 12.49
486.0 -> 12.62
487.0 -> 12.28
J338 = 336.0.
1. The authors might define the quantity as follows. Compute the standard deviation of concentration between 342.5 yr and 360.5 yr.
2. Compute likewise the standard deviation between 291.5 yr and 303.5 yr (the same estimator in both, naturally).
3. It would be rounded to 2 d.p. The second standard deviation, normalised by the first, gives 0.19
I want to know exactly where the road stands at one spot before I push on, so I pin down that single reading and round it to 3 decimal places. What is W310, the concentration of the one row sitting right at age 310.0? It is 11.450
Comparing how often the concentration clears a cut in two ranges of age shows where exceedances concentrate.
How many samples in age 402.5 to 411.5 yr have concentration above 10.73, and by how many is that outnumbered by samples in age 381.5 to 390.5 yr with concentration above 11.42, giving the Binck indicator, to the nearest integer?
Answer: -9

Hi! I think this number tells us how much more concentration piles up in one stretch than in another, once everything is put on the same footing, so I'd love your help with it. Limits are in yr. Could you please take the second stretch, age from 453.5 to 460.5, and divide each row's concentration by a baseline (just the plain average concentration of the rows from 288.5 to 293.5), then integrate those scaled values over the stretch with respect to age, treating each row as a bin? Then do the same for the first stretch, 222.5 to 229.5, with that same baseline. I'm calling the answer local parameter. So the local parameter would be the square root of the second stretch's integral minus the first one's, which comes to 0.99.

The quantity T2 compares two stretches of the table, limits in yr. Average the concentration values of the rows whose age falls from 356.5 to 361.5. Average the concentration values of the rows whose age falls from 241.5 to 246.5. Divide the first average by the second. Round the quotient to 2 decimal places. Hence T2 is 0.85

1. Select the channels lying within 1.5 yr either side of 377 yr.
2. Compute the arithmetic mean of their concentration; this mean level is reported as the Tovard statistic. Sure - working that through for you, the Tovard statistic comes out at 10.9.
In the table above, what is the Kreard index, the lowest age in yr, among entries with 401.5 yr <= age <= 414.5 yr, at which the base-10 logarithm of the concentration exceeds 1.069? 402.0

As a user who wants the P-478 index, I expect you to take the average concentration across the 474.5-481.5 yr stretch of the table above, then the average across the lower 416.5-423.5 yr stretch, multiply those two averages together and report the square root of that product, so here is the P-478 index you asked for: 12.1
